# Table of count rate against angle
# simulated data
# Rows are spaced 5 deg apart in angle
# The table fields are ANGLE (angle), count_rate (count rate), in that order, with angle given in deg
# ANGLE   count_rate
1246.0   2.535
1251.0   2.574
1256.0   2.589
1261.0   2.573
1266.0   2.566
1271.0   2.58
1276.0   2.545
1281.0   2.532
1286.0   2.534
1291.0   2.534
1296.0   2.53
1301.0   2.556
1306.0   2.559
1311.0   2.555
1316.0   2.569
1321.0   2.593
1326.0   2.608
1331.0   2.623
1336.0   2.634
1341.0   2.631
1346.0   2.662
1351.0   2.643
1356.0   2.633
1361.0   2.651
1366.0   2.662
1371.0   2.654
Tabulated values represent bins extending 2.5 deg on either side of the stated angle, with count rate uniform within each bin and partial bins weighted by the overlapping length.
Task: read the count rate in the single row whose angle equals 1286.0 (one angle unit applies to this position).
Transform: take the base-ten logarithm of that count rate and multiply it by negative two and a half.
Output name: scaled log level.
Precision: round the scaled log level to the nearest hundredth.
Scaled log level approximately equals -1.01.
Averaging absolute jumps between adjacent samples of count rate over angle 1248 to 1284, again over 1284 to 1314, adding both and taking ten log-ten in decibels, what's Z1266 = -16.2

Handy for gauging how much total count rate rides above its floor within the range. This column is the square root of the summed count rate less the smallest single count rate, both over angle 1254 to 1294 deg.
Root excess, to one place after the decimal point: 4.2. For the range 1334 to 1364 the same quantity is 3.6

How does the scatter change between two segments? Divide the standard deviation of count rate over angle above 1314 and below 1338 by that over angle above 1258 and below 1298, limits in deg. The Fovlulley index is 1.2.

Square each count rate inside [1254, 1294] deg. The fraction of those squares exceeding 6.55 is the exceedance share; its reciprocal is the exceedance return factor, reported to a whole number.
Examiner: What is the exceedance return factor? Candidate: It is 2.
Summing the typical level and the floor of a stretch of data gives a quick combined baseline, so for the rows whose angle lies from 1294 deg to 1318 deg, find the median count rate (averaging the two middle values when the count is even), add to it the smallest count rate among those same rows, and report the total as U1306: 5.09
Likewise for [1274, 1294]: 5.07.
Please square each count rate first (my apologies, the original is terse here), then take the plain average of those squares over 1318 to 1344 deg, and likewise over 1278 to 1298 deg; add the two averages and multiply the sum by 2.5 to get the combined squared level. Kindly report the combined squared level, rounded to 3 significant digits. 33.2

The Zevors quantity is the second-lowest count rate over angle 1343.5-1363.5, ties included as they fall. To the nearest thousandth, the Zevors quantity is 2.643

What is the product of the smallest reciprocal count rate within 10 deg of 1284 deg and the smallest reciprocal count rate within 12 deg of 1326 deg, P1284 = 0.149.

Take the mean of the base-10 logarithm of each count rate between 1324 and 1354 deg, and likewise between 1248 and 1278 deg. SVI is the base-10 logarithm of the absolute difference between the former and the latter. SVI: -1.98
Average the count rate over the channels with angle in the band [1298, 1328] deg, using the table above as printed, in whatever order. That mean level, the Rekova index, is 2.57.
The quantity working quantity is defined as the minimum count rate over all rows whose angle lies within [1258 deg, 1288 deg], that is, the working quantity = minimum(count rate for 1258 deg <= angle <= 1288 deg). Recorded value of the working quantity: 2.532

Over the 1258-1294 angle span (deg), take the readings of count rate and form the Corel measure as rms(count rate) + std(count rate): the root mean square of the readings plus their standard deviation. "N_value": 2.57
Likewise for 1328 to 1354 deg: 2.65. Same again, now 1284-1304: 2.55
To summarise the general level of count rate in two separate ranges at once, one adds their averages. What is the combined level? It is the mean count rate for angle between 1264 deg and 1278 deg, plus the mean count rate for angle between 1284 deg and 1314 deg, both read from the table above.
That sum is 5.11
